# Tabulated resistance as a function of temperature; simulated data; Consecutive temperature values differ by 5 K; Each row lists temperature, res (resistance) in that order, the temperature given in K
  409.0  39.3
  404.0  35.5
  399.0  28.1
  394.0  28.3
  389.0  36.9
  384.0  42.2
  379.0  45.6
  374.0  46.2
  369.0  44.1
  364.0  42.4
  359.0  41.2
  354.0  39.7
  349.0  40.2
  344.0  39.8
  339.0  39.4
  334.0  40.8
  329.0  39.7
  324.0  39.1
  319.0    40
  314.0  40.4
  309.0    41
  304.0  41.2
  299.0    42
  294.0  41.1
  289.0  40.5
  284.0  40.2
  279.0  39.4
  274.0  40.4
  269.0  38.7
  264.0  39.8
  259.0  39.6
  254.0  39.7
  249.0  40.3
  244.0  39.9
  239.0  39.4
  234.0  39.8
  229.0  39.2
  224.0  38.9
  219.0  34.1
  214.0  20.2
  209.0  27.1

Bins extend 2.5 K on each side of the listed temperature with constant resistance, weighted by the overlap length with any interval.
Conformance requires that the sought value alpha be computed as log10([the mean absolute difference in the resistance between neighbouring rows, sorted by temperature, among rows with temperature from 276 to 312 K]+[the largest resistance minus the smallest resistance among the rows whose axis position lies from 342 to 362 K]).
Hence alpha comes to 0.32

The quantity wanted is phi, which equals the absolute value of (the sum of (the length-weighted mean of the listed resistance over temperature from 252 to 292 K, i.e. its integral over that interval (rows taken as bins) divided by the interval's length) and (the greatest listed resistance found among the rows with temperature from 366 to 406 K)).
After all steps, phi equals 86.0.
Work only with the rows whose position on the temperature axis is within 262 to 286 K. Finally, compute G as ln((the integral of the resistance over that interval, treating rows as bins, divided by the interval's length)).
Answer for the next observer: 3.68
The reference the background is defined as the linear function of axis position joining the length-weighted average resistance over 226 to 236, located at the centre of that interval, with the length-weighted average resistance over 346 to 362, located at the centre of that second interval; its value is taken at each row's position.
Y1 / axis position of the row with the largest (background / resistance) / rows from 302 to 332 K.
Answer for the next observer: 324.0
